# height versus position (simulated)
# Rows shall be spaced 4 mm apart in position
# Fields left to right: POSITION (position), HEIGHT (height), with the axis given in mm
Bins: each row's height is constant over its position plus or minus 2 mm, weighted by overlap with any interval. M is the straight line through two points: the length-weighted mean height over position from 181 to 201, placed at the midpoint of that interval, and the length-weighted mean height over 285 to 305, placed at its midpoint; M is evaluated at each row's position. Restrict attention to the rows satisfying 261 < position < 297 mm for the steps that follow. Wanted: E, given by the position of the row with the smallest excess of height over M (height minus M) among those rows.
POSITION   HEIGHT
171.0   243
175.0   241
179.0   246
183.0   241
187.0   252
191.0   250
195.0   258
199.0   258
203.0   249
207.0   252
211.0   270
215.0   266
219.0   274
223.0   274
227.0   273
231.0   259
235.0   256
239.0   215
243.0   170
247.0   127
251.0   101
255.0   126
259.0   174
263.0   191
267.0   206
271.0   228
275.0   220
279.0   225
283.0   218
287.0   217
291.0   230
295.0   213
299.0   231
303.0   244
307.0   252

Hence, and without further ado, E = 263.0 mm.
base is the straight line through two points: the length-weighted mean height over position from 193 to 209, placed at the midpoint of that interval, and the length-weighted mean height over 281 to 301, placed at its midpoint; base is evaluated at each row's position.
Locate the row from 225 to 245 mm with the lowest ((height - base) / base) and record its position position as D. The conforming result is 243.0 mm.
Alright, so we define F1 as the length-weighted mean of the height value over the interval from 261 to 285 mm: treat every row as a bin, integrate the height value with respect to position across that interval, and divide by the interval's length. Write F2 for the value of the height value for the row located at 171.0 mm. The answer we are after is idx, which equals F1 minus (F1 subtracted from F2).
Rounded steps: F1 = 215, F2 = 243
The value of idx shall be 186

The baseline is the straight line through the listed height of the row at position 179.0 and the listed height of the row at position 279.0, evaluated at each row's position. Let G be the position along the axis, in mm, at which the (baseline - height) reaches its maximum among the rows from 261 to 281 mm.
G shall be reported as 263.0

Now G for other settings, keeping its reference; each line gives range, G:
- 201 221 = 203.0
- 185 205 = 191.0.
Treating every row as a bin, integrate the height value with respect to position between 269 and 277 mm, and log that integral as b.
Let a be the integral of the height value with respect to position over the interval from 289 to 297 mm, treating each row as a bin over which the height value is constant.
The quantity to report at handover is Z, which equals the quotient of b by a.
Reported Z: 1.0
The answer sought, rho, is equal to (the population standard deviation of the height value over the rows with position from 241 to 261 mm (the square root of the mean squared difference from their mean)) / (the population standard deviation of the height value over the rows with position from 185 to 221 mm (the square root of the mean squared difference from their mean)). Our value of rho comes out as 3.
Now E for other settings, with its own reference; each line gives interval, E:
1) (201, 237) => 203.0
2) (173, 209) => 175.0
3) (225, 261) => 251.0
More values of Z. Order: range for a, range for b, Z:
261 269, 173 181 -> 1.2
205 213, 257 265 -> 0.7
